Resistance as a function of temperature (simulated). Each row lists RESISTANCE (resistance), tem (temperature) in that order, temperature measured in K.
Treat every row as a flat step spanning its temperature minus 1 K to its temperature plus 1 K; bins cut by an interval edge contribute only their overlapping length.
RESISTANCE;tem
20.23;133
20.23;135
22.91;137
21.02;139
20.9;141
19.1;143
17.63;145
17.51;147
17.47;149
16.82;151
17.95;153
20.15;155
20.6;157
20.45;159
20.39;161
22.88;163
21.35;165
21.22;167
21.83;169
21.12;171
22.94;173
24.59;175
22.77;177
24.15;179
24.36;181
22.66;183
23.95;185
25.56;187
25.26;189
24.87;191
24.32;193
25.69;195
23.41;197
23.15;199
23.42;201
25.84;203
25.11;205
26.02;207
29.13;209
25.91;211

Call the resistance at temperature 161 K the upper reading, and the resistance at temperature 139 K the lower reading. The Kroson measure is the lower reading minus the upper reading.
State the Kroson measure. 1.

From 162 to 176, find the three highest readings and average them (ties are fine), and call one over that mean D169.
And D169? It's 0.043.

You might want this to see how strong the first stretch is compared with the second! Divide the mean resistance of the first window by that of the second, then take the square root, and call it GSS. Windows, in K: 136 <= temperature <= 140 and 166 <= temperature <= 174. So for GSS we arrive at 1.00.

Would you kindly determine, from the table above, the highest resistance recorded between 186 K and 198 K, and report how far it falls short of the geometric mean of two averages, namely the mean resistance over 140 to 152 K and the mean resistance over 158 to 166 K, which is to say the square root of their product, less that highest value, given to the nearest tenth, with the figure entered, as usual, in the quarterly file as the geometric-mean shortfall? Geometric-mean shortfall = -6.0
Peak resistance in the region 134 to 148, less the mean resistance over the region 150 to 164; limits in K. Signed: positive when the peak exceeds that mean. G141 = 3.0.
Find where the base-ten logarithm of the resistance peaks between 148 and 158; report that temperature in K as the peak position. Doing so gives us 157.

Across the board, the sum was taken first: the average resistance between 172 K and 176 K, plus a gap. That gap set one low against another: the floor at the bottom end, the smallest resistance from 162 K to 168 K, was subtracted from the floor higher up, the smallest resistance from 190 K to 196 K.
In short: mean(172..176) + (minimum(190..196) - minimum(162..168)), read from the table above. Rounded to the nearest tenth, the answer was 26.9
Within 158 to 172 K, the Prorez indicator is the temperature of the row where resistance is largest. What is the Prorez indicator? 163 K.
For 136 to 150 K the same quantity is 137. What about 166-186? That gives 175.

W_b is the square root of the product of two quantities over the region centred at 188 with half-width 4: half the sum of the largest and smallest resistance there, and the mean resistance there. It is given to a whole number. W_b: 25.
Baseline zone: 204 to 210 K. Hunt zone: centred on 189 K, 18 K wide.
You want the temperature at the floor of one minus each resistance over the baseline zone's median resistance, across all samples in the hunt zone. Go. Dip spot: 195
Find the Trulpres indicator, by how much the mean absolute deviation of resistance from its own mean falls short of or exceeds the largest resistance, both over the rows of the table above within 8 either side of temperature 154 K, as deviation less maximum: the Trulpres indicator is -19.1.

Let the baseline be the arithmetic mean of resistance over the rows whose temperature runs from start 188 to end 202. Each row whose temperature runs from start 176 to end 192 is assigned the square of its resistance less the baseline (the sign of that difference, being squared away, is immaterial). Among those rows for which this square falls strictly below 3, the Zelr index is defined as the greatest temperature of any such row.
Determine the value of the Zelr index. 191 K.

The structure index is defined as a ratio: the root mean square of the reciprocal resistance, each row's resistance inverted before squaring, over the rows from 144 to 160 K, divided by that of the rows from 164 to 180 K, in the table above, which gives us 1.22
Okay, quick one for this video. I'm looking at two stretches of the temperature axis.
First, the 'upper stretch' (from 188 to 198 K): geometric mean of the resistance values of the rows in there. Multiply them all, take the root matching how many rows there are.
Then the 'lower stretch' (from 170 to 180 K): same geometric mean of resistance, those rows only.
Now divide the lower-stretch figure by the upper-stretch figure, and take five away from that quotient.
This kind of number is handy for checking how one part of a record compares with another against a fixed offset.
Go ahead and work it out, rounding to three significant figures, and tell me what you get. -4.07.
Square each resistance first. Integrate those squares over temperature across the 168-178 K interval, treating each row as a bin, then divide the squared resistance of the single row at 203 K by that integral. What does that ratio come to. 0.130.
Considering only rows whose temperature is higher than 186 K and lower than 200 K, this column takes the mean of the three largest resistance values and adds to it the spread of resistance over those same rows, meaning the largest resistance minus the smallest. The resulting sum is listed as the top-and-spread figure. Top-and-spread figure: 28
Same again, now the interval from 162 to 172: 24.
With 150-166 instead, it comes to 28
